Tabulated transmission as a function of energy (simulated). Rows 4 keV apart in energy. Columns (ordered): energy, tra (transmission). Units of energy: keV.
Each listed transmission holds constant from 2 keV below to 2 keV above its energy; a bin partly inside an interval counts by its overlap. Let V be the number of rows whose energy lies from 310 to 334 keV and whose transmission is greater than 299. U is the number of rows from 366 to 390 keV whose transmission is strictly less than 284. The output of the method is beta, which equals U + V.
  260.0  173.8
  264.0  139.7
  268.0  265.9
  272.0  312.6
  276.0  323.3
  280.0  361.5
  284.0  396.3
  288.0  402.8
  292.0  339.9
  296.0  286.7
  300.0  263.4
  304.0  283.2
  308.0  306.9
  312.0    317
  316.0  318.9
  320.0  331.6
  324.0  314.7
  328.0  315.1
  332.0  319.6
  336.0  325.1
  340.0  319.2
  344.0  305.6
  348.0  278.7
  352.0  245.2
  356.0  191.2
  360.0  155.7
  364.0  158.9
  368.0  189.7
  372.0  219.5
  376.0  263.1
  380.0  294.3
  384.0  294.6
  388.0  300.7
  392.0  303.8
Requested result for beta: 9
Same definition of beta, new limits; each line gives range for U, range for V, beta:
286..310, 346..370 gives 2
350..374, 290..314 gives 9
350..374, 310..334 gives 12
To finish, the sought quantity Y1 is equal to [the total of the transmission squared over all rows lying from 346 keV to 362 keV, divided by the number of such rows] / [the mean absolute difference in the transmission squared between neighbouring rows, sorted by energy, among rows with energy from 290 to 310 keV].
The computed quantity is 2.8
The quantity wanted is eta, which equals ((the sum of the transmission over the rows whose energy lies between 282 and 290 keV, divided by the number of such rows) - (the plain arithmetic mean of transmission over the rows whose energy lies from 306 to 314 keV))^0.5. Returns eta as 9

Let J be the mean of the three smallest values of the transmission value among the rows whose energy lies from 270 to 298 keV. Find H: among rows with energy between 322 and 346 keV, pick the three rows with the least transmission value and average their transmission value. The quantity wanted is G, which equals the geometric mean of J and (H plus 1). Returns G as 310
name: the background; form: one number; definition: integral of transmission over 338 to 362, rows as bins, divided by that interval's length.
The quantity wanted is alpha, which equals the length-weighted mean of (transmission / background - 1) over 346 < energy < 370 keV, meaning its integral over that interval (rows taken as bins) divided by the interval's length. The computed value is -0.18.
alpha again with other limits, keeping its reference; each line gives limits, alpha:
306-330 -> 0.27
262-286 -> 0.20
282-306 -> 0.32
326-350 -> 0.25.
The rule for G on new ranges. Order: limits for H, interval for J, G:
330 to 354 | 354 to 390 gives 216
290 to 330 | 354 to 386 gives 216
